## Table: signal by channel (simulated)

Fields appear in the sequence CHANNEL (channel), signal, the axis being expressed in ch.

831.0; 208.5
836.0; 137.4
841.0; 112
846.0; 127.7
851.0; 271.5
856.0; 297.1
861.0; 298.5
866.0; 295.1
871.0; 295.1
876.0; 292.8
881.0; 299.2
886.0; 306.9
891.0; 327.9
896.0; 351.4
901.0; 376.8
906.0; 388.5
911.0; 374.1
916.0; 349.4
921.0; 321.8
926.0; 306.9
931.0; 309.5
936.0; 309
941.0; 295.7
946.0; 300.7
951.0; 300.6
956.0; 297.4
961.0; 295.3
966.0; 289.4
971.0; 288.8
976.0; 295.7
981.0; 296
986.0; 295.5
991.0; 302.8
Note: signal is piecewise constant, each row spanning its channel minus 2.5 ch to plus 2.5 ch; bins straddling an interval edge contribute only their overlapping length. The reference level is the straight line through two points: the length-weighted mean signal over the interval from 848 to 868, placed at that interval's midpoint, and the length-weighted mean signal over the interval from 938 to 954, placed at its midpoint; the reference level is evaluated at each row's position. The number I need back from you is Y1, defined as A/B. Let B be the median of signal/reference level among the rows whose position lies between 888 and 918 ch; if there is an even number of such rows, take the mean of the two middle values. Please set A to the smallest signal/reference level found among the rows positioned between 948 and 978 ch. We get 0.8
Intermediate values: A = 0.95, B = 1.24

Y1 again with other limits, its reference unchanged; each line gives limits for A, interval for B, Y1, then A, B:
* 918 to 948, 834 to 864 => 1.4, 0.99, 0.72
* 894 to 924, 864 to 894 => 1.1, 1.09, 1.03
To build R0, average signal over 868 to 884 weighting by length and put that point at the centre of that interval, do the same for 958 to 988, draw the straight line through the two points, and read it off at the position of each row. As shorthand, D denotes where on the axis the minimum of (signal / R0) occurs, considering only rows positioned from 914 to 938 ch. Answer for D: 926.0 ch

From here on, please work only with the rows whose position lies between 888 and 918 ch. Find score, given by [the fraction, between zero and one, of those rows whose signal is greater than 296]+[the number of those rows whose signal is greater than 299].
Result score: 7.0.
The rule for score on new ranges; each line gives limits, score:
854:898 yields 4.7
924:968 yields 5.7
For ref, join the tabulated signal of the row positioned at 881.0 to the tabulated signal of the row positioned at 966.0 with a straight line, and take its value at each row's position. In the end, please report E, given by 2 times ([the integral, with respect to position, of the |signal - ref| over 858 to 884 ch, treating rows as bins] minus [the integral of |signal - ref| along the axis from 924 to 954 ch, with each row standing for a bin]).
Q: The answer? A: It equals -440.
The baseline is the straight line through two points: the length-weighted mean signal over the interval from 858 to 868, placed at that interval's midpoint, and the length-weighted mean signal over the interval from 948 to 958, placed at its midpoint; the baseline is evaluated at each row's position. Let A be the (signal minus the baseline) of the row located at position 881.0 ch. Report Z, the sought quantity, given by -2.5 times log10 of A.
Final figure -1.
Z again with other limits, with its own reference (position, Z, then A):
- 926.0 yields -2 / 8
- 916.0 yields -4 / 51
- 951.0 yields 0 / 1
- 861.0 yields -1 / 2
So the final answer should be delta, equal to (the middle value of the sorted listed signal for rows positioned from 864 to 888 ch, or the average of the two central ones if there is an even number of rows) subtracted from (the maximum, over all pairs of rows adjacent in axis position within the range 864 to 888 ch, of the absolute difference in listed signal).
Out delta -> -287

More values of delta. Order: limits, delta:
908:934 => -294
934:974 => -283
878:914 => -326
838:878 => -150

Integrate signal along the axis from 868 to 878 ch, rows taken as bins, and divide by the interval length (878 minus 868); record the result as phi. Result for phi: 294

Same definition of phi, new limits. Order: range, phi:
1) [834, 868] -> 220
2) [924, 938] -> 309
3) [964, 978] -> 291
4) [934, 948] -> 302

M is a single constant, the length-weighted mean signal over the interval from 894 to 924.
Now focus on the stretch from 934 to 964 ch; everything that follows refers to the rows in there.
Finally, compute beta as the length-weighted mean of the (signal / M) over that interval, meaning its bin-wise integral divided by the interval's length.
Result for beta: 0.83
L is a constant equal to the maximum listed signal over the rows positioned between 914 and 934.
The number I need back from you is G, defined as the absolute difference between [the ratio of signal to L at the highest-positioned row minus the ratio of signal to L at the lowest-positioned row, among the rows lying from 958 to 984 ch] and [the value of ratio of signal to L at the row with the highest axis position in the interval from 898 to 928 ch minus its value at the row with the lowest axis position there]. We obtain 0.20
